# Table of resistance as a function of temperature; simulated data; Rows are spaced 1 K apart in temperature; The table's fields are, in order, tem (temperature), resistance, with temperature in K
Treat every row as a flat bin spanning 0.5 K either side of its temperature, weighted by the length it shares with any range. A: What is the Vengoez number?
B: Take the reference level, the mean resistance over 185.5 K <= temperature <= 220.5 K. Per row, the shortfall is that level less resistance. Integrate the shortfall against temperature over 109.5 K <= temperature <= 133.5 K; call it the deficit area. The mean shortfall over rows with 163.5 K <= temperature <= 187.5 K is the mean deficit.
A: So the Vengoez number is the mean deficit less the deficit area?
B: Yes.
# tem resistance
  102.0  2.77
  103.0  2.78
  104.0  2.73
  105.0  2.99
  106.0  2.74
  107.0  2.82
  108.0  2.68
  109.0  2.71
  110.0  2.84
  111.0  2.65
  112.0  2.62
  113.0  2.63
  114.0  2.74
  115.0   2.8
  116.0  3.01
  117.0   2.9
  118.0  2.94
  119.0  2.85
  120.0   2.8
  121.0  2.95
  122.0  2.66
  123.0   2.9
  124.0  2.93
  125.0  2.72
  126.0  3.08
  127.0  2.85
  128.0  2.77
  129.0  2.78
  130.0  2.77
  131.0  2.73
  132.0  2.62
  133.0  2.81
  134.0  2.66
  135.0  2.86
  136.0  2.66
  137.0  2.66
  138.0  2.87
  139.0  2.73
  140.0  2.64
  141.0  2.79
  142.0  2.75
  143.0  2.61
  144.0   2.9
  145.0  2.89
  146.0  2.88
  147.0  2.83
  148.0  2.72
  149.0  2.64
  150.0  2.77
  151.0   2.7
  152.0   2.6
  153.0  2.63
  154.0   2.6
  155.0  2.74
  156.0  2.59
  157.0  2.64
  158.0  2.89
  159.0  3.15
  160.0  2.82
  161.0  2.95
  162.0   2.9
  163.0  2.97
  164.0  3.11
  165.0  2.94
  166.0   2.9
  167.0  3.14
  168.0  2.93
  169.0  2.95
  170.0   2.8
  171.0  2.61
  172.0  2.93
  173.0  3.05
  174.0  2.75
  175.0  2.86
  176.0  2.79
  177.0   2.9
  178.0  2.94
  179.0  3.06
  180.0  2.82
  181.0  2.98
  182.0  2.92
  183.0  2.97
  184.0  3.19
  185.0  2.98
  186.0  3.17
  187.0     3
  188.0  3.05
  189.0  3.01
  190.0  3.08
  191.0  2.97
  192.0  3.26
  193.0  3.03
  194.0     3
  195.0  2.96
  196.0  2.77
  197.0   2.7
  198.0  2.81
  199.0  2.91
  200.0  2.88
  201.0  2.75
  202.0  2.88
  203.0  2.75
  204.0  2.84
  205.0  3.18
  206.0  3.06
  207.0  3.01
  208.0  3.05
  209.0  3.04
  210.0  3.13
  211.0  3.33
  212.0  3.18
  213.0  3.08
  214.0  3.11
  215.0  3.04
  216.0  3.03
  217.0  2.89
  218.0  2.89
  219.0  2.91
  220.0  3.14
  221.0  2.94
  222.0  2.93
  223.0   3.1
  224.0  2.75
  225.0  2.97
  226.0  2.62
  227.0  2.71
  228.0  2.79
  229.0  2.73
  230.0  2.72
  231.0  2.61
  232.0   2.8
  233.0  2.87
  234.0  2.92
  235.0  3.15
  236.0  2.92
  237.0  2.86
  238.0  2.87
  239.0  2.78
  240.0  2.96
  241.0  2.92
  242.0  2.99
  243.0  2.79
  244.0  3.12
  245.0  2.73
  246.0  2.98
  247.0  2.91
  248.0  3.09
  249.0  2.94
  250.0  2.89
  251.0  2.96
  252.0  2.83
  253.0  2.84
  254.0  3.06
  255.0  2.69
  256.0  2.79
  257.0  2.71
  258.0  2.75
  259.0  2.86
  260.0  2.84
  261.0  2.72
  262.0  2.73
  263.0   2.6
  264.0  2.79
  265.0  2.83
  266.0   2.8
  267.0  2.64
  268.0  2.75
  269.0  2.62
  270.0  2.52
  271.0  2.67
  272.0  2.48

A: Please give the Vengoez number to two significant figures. -4.5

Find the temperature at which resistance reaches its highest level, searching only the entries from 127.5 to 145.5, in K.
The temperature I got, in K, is 144.0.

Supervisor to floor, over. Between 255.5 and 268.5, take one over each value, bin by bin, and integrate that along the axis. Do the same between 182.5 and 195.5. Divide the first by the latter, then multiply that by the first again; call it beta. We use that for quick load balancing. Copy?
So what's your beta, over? 5.2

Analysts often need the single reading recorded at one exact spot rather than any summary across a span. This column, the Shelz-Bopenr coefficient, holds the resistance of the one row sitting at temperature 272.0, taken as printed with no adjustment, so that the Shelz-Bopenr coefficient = 2.48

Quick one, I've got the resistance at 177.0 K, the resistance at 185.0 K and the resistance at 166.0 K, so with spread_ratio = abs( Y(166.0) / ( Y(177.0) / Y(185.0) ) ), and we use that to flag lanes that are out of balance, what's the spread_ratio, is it 3.0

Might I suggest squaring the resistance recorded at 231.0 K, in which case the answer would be 6.8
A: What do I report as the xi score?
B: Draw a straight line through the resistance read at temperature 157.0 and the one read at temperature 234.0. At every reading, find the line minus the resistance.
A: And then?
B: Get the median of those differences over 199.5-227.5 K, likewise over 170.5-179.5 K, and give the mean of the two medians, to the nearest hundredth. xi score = -0.16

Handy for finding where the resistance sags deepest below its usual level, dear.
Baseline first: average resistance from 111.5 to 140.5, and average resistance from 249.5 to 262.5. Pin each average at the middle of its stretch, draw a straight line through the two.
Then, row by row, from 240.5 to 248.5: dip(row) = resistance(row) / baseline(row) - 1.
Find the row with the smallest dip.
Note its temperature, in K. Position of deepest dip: 245.0 K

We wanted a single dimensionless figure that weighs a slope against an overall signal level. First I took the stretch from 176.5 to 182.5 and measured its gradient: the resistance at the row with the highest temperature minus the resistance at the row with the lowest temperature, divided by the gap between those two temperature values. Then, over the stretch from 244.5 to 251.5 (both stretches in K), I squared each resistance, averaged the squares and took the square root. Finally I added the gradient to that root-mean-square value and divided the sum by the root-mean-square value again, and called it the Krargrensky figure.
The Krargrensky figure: 1.00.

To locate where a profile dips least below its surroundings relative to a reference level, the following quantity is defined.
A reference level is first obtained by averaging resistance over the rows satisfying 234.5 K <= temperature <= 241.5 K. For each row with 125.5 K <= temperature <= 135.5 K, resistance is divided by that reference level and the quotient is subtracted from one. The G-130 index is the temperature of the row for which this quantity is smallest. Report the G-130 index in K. 126.0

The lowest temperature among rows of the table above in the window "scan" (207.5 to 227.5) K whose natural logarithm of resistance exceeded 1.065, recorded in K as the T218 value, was 208.0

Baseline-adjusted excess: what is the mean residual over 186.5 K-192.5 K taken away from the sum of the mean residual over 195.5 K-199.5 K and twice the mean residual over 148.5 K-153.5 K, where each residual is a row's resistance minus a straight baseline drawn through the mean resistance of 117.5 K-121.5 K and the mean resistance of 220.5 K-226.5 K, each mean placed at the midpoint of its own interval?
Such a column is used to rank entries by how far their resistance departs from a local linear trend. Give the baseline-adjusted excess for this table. -0.70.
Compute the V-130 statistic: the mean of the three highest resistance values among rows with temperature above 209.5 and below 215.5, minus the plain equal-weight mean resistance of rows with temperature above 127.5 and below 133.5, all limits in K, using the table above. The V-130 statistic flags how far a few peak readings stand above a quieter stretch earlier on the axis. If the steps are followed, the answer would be 0.47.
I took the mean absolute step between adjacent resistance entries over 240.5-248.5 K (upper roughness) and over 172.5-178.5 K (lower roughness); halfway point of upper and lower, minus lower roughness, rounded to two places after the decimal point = 0.04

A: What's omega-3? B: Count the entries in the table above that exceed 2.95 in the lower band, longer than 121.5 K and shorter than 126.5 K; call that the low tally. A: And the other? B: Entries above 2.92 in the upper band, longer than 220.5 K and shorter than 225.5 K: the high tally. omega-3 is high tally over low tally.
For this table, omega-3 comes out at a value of 4.0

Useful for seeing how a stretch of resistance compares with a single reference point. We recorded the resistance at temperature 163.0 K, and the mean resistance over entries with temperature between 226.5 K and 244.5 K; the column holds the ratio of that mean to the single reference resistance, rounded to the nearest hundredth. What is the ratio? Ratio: 0.96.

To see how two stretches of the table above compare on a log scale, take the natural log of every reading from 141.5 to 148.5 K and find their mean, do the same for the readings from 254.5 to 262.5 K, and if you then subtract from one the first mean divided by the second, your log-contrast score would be -0.01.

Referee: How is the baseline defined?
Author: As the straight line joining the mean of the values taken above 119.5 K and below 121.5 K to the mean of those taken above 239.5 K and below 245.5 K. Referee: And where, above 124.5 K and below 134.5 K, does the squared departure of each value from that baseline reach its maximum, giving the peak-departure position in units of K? 132.0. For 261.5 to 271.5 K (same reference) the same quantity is 270.0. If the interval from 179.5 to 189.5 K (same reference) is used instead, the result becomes 184.0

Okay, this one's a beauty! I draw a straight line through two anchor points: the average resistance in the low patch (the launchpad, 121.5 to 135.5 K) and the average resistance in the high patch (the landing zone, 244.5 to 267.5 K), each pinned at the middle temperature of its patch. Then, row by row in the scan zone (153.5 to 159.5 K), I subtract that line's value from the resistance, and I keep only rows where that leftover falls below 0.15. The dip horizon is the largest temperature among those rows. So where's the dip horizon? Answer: 158.0 K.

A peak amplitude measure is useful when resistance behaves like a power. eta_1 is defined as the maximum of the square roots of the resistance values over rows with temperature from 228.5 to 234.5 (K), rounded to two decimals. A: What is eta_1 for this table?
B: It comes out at 1.71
